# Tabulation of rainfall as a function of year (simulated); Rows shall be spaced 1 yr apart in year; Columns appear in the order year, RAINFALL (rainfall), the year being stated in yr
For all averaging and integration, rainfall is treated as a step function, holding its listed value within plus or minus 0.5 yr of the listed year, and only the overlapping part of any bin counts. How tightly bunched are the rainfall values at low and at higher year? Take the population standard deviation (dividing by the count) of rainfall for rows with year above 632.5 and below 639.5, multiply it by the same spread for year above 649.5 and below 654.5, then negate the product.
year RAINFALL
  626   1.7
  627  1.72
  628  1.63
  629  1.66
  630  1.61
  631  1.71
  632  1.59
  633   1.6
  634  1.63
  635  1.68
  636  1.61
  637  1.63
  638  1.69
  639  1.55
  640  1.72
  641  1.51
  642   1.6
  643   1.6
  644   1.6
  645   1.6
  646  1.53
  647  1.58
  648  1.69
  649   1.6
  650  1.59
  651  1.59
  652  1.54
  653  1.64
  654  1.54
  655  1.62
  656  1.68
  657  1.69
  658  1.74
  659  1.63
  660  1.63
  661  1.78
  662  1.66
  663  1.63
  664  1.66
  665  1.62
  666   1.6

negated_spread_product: -0.0017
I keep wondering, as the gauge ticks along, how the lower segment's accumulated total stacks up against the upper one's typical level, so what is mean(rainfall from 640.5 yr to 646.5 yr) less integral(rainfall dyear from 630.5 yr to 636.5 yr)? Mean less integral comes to -8.25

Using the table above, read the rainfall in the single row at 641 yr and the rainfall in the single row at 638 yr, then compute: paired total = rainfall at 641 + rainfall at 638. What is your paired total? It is 3.20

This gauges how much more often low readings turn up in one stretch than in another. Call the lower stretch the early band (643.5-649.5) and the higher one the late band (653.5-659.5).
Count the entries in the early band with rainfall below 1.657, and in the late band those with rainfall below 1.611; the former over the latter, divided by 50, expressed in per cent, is 10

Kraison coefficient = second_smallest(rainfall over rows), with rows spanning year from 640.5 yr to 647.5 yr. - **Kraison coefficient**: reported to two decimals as 1.53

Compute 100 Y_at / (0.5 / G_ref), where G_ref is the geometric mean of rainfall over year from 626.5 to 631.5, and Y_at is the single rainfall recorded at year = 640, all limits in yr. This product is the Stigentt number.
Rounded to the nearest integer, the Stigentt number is 573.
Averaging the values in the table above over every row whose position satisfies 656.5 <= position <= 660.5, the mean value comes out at 1.67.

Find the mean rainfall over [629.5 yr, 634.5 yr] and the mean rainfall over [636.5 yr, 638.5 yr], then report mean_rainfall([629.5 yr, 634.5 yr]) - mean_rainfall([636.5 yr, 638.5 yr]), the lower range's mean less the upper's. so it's -0.03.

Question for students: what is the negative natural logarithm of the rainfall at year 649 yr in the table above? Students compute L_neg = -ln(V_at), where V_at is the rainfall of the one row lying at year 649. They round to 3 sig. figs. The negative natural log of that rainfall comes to -0.470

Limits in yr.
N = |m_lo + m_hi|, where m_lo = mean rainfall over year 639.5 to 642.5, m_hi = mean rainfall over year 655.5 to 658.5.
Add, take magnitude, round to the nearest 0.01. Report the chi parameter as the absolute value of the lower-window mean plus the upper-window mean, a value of 3.31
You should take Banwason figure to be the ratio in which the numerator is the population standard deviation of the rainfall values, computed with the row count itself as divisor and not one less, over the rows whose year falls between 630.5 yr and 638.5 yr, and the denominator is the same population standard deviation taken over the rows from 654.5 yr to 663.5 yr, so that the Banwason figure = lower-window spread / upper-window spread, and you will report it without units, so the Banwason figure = 0.80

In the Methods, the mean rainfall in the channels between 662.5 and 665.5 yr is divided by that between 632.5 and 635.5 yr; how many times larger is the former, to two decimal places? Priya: 1.00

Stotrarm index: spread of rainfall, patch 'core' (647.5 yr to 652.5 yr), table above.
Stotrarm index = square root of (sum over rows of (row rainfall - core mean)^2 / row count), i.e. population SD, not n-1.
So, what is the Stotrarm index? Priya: 0.049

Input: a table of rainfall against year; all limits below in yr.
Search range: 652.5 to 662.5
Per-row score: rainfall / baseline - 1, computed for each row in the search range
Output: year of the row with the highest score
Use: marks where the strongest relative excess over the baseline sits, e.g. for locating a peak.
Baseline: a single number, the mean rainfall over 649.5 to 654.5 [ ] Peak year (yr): 661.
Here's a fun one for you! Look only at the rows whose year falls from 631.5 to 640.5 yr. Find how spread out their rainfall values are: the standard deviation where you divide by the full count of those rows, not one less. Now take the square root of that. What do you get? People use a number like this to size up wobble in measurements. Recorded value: 0.226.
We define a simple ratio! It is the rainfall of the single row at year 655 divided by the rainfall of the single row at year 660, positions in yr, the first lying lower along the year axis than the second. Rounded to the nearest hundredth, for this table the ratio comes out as 0.99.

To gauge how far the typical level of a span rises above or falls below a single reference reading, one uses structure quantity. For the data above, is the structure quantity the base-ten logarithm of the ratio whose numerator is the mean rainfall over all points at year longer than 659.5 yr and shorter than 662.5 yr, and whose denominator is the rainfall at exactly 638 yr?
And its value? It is 0.00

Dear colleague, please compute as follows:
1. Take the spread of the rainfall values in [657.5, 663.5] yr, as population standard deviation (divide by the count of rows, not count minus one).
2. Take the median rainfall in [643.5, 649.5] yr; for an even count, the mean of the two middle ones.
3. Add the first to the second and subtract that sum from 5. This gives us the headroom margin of 3.34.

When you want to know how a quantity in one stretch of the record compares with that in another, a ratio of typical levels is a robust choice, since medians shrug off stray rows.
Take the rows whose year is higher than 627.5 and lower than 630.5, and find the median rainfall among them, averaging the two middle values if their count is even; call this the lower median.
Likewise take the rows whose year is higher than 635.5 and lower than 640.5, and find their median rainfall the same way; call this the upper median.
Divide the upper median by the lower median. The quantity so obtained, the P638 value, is 1.000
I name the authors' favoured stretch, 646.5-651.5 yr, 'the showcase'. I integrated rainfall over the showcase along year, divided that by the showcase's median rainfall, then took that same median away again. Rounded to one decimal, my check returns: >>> 3.5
